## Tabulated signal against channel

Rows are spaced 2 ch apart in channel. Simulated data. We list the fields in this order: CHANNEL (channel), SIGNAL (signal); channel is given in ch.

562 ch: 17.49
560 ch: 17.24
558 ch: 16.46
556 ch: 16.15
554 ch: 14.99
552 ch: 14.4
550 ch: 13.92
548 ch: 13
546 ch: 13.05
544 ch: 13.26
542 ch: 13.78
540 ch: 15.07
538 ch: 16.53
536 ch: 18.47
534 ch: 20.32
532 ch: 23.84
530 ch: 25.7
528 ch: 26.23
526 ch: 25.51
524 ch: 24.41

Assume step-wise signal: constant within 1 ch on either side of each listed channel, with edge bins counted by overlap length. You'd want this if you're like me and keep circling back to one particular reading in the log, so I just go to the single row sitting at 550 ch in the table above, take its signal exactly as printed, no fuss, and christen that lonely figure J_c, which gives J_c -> 13.92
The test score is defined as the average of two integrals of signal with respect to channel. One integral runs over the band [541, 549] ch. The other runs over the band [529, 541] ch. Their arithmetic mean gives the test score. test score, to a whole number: 173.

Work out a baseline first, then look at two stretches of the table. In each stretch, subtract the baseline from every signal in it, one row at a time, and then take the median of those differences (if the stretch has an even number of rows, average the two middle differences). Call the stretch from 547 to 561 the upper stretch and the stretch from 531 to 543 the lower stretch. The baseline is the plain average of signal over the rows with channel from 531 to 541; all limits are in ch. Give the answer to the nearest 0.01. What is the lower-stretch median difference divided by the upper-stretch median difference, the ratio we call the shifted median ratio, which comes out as 0.35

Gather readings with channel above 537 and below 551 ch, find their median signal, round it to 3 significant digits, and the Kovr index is 13.8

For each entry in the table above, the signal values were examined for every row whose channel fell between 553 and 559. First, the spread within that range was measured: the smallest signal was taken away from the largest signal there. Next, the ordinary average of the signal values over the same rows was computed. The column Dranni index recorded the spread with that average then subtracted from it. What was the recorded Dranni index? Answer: -14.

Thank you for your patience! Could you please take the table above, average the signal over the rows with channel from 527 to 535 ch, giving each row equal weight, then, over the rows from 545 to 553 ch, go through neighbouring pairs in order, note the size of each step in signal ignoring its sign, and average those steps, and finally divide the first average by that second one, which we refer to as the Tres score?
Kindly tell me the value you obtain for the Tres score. 50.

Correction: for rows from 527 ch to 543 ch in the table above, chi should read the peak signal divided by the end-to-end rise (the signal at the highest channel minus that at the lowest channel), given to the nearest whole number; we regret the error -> -2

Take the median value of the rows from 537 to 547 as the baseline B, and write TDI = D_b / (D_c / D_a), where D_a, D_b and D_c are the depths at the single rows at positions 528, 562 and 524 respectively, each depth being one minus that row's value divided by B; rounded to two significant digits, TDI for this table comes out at -0.32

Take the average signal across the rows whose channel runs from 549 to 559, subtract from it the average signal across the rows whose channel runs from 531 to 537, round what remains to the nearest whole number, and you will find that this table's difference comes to -6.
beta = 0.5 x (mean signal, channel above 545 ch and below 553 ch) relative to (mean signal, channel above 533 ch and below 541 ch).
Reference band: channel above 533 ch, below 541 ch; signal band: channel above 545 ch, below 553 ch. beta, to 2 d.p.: 0.39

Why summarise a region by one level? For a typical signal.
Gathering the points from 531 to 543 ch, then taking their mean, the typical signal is 18.0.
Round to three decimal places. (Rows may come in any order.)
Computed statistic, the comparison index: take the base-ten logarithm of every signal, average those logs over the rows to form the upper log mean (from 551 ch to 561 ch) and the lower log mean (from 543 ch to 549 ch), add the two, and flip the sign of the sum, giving -2.316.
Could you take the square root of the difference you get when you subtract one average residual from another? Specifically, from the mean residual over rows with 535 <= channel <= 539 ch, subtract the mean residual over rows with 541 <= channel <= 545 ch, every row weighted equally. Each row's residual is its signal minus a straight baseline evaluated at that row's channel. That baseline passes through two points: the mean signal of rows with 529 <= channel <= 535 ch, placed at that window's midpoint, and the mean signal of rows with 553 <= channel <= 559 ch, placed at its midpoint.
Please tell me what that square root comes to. 1.46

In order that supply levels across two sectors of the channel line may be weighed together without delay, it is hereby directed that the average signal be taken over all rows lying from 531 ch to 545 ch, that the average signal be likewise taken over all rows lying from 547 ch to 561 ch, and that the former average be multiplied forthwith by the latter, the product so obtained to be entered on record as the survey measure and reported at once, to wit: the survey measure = 263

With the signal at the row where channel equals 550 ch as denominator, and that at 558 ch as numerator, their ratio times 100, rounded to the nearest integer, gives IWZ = 118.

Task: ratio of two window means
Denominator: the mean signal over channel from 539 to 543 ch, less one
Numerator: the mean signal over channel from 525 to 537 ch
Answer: 1.7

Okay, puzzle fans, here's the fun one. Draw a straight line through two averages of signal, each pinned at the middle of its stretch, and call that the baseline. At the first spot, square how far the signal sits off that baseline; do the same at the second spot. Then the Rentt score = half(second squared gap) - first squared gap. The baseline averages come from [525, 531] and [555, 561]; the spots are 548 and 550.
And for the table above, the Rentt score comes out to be -31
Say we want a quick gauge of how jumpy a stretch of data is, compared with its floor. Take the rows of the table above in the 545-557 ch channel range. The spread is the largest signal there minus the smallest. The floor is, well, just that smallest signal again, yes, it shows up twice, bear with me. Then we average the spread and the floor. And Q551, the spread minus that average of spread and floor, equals -4.9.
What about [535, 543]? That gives -4.5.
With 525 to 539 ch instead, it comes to -3.4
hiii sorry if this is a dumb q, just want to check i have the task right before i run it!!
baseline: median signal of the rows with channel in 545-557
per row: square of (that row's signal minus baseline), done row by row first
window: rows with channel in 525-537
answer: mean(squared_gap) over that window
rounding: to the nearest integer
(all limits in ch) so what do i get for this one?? 93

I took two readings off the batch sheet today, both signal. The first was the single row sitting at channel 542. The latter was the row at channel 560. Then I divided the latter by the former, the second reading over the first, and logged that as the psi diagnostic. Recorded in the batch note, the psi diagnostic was 1.3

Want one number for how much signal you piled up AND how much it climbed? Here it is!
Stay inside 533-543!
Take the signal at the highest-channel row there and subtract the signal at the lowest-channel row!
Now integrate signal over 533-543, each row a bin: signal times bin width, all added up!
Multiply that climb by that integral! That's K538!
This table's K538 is -1101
